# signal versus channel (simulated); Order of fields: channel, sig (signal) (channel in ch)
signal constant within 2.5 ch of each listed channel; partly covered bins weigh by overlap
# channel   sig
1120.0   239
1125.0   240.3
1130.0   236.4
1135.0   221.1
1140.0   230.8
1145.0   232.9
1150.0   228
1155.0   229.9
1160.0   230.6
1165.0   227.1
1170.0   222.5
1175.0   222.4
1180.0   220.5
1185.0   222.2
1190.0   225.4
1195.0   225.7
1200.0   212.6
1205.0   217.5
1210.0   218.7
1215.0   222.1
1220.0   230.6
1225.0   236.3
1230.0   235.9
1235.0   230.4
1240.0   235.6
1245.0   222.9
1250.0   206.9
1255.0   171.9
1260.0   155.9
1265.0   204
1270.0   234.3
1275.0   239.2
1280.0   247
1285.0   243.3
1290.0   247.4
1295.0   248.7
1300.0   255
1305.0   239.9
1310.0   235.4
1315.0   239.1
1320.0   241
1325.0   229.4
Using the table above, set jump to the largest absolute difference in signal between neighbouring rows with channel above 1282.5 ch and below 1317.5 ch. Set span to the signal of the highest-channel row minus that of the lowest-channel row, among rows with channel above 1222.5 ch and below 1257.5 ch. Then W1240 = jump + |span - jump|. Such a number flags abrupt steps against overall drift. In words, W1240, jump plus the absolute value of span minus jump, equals 95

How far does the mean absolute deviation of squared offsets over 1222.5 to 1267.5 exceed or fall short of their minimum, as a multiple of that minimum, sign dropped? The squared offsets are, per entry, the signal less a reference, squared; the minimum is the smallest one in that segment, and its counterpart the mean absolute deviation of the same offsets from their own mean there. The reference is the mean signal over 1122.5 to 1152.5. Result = 1093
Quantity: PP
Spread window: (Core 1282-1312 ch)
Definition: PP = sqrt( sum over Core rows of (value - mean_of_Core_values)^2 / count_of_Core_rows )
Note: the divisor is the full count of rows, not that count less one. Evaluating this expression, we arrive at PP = 6.3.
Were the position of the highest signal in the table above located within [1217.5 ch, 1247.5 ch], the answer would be 1225.0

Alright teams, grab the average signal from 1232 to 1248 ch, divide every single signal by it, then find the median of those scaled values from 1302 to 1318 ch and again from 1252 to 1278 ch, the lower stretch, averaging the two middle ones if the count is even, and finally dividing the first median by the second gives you 1.17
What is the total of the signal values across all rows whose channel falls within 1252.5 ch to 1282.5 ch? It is 1252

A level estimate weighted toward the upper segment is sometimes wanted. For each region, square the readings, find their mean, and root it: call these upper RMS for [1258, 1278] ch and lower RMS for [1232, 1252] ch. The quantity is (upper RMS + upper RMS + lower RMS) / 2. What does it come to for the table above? 323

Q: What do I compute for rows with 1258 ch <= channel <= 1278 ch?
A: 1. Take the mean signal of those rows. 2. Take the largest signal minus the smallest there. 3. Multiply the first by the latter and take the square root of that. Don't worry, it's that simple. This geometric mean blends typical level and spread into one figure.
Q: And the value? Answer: 132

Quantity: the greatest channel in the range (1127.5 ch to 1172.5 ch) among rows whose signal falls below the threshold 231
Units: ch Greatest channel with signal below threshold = 1170.0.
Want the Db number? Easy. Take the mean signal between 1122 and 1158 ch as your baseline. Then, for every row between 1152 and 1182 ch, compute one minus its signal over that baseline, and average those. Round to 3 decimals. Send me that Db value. 0.025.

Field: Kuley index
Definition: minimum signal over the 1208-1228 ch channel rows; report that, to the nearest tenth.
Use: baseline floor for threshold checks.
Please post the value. 218.7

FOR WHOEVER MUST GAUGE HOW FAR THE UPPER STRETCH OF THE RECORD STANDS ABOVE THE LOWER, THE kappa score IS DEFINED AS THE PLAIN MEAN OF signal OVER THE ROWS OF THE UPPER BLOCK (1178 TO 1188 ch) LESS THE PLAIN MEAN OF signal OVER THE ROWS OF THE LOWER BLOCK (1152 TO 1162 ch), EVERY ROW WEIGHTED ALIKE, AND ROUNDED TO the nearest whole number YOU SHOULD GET -9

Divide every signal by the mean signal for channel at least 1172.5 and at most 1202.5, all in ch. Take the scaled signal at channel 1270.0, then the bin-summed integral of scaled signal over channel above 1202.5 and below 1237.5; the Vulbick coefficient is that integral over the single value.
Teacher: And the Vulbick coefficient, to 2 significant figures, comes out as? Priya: 34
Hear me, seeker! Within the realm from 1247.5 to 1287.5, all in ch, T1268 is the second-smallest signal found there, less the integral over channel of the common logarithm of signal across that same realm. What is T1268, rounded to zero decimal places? 79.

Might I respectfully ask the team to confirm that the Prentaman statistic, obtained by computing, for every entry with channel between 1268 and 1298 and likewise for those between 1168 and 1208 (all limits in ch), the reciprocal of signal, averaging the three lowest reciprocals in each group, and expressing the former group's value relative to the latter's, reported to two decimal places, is 0.91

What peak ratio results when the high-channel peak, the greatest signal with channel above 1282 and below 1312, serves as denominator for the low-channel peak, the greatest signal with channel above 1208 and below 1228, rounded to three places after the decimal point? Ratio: 0.927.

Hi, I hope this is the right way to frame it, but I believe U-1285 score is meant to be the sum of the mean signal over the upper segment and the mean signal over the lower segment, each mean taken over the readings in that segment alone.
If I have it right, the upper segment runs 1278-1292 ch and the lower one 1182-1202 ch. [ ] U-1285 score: 467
